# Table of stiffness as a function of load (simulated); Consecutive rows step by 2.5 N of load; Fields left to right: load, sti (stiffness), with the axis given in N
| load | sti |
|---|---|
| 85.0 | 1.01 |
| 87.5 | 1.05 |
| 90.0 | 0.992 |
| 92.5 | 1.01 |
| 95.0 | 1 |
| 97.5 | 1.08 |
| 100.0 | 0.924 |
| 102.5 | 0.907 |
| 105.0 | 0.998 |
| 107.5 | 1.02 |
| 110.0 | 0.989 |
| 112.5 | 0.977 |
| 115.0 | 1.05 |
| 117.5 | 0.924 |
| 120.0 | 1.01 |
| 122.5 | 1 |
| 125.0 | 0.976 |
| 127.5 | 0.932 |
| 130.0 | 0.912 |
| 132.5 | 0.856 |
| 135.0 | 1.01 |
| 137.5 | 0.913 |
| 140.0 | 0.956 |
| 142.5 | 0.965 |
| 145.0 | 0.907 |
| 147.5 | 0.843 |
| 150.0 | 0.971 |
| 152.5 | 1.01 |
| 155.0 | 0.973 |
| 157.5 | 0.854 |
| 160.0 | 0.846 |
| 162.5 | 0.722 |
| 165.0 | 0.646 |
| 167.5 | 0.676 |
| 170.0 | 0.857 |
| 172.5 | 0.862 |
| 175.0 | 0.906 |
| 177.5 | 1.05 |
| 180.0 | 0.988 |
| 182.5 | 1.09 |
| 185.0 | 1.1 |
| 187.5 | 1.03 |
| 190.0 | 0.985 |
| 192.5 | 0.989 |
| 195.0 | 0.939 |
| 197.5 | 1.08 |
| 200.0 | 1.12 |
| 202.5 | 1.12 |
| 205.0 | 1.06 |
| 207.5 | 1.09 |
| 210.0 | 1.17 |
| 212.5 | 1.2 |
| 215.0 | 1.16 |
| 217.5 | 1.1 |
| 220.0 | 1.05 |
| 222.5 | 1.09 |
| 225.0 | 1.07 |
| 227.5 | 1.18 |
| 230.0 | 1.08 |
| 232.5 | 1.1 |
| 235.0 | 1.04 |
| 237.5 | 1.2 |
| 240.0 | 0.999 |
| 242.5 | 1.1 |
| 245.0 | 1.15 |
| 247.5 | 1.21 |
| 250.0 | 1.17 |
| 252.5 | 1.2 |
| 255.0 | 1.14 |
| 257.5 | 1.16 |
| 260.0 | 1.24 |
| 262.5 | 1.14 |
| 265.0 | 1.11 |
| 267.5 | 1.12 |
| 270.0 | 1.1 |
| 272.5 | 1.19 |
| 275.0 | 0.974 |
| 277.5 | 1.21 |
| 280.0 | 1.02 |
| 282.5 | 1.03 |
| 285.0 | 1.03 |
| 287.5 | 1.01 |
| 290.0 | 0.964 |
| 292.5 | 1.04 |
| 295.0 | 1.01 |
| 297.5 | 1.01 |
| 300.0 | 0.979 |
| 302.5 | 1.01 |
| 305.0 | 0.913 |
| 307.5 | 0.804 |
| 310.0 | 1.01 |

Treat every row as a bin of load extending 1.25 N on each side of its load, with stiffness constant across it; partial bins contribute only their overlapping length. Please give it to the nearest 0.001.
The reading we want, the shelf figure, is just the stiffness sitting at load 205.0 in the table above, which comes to 1.060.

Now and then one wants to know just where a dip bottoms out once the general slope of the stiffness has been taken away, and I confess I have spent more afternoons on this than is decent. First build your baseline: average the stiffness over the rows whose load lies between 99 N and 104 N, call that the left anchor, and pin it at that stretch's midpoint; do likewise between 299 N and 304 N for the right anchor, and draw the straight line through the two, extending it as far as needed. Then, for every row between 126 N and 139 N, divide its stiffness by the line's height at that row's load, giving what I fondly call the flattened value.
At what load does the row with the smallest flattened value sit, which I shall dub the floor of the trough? 132.5 N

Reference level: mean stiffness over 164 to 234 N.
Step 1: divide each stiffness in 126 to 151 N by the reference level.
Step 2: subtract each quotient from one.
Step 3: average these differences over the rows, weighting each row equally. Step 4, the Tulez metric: 0.10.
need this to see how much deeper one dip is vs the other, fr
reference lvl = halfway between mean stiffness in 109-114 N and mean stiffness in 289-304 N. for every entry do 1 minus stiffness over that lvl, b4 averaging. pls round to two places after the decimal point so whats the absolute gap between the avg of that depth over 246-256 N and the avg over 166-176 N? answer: 0.36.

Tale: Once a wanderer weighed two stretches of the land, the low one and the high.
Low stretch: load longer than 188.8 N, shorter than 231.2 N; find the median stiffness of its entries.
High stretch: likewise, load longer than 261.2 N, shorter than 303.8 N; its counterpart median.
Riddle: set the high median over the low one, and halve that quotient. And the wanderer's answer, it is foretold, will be 0.47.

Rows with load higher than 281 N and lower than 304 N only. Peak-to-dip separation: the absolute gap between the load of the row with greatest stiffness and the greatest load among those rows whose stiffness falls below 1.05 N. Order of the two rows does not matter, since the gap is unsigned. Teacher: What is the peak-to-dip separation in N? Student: 10.0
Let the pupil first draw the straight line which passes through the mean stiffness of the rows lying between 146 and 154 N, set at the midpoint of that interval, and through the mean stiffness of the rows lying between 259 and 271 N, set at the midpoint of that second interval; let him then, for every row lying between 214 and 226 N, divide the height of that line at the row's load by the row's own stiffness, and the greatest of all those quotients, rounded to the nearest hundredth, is 1.01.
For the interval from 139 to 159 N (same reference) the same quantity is 1.12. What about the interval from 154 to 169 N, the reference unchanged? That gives 1.50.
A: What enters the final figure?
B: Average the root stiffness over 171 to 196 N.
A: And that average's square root 1.00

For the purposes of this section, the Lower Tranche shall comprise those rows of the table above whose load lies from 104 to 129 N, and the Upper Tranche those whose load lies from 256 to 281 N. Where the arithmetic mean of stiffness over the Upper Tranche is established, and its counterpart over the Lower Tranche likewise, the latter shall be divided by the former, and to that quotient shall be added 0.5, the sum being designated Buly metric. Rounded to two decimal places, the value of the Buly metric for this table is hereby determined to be 1.38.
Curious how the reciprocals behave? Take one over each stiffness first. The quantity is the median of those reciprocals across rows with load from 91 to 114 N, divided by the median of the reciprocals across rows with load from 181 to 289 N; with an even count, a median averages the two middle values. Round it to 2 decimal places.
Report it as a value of 1.10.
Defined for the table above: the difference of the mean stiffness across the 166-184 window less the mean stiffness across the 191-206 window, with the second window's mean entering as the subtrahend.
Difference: -0.133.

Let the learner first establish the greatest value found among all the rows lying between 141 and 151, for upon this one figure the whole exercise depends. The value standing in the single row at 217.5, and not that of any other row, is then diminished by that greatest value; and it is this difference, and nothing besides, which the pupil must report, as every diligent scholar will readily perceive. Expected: 0.13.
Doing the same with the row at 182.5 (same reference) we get 0.12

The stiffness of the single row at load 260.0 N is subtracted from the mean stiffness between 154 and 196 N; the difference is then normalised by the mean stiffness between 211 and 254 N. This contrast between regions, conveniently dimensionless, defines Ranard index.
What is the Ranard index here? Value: -0.29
